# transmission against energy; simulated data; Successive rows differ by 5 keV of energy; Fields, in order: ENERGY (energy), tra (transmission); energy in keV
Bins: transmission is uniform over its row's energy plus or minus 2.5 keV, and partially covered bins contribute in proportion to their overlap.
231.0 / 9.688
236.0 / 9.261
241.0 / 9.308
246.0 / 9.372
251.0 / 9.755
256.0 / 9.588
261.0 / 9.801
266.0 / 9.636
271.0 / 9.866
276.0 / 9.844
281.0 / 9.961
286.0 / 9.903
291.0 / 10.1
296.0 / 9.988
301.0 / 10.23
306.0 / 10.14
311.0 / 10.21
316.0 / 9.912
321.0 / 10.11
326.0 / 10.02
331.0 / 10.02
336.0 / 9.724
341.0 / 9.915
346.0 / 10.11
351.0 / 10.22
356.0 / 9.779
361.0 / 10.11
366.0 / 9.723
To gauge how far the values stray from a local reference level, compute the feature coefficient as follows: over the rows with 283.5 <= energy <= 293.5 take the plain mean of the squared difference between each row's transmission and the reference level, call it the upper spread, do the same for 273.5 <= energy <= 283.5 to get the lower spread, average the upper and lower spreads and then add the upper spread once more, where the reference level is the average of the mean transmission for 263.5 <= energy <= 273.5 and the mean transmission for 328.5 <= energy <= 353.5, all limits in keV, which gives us 0.041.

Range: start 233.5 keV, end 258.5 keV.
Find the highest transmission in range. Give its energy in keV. 251.0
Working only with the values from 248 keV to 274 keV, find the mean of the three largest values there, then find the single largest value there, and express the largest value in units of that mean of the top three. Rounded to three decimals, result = 1.006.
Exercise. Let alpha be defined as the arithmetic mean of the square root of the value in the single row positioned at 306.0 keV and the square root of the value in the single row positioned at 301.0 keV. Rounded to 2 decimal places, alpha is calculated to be 3.19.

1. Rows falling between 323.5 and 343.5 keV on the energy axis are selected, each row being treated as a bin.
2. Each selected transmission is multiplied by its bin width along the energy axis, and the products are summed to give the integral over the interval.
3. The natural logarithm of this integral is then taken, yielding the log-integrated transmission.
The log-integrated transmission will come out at 5.3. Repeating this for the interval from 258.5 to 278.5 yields 5.3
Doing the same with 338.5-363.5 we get 5.5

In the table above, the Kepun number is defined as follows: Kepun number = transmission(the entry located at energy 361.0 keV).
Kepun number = 10.11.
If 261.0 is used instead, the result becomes 9.801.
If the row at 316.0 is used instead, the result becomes 9.912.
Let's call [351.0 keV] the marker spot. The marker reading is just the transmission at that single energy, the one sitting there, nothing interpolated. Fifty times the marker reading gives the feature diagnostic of 511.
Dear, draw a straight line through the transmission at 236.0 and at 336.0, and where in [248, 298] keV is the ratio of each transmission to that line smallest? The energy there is 256.0 keV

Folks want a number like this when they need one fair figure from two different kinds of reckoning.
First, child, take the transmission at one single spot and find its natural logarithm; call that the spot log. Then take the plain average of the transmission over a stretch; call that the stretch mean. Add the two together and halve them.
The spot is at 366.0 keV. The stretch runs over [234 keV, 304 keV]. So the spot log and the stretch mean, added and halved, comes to 6.02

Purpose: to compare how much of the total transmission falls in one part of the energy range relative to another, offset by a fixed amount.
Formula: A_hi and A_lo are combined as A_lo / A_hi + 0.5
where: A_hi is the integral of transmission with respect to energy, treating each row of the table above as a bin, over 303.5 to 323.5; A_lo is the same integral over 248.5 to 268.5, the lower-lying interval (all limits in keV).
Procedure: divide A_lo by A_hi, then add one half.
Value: 1.46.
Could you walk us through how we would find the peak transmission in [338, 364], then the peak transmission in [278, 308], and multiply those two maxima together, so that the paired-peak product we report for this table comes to 105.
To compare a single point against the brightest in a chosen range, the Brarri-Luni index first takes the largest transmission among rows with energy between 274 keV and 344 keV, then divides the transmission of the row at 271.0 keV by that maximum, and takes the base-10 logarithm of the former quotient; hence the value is -0.016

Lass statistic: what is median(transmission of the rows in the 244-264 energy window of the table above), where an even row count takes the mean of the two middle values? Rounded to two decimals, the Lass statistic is 9.67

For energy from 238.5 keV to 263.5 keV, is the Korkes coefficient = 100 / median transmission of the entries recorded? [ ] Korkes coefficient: 10.4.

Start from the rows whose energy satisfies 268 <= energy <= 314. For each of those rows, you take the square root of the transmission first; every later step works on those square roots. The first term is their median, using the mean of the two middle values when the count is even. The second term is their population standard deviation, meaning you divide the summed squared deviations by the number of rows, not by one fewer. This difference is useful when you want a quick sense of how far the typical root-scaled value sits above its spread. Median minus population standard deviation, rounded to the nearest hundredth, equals 3.14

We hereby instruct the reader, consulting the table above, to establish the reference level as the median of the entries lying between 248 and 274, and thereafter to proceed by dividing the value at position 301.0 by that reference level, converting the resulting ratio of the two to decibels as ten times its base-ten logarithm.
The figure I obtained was 0.21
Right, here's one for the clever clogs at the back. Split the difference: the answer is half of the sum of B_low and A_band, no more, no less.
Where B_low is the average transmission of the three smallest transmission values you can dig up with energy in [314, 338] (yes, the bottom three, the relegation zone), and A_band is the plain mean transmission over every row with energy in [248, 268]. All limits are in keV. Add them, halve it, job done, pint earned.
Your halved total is 9.79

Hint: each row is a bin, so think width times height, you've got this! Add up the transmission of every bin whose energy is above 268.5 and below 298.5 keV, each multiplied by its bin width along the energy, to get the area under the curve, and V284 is 298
